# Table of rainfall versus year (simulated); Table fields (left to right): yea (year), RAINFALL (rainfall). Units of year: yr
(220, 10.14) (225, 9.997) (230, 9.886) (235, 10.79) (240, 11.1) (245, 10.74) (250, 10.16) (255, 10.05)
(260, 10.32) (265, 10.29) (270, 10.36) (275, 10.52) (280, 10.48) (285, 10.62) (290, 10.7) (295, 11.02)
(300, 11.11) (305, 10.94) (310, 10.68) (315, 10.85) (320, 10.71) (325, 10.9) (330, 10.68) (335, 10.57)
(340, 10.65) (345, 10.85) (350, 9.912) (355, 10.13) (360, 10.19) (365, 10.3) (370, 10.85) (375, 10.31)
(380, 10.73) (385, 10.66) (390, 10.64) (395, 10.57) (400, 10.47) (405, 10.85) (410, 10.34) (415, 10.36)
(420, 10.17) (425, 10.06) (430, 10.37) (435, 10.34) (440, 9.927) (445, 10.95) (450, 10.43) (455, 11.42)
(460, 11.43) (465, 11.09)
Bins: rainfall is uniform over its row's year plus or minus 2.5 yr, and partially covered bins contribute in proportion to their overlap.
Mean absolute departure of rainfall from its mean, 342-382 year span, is 0.30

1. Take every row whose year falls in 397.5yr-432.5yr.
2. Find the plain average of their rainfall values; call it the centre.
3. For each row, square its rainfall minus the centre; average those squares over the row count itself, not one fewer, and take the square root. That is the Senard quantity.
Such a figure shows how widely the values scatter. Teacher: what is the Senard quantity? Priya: 0.23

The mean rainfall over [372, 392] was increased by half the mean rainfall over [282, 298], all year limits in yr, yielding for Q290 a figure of 16.0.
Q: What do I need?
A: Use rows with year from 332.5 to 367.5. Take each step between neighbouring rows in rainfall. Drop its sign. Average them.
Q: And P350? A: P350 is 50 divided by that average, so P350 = 187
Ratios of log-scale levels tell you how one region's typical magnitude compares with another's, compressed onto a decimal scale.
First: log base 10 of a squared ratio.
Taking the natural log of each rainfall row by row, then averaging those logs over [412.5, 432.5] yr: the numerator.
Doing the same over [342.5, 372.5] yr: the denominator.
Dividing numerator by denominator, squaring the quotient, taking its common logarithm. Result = -0.005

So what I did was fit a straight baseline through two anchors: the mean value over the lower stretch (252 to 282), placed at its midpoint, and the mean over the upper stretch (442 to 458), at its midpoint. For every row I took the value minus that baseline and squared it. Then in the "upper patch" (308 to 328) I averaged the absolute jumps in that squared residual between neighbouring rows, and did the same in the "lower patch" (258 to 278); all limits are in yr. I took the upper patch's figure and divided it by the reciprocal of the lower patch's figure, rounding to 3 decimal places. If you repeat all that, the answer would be 0.001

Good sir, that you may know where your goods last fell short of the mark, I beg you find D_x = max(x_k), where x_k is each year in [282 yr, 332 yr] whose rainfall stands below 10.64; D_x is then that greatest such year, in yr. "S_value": 285 yr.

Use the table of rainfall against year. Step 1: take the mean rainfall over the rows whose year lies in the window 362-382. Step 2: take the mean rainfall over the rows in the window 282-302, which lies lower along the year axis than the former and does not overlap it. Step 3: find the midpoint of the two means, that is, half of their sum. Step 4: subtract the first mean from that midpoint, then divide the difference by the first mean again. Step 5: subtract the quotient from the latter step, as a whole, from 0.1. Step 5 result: 0.085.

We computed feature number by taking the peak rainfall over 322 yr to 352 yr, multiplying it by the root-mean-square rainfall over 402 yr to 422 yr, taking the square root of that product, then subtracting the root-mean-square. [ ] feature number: 0.23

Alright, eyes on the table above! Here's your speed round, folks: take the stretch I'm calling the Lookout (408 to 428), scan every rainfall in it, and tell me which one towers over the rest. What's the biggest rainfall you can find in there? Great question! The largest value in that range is 10.36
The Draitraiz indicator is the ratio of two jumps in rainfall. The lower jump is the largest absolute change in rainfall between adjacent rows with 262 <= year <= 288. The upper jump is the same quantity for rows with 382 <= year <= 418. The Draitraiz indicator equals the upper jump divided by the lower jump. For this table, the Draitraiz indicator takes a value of 3.2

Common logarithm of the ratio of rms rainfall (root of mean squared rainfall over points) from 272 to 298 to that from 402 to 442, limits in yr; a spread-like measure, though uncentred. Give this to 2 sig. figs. 0.015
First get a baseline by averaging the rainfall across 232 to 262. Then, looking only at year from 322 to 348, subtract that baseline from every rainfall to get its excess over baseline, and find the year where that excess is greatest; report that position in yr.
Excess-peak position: 325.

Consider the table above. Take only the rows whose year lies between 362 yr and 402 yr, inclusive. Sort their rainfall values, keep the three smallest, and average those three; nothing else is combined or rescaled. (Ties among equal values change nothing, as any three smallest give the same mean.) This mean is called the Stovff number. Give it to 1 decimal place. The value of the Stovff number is 10.4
